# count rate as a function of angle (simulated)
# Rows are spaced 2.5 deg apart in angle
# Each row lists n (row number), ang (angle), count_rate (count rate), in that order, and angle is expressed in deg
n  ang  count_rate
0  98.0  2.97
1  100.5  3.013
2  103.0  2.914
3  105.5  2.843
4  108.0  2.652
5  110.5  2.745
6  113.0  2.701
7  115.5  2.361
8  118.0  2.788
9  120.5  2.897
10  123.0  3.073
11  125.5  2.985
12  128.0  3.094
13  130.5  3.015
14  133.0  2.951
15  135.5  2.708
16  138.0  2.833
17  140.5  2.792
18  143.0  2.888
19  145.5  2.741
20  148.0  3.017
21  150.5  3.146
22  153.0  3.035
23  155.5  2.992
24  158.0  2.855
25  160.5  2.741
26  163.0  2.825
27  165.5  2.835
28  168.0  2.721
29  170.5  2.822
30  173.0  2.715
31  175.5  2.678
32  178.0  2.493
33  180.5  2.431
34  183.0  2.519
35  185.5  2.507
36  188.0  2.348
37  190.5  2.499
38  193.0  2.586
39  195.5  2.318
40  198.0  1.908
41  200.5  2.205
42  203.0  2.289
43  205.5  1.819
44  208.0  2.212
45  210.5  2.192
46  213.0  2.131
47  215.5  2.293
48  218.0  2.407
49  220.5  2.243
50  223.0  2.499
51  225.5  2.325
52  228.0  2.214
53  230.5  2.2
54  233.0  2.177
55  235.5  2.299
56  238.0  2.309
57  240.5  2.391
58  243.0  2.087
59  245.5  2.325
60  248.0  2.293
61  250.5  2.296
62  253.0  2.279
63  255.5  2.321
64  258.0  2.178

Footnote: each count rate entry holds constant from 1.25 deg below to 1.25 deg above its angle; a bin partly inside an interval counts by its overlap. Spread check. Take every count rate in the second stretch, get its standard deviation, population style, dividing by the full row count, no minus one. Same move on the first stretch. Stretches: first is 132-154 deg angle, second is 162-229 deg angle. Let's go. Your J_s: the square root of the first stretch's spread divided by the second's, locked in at 0.74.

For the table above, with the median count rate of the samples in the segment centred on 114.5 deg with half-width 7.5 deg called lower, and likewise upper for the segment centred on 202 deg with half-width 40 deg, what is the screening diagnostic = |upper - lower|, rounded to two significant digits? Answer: 0.39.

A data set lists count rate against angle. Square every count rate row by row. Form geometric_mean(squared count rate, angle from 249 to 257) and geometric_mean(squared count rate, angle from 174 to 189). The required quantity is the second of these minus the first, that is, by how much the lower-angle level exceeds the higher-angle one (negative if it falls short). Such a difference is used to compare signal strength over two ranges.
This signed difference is 1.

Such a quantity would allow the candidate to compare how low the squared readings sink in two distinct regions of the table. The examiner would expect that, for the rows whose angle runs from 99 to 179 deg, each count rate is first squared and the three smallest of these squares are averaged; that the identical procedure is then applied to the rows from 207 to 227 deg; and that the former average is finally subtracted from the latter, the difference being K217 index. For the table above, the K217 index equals -1.5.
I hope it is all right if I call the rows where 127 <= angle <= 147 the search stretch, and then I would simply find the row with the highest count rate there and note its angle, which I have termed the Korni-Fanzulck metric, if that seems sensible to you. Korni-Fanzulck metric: 128.0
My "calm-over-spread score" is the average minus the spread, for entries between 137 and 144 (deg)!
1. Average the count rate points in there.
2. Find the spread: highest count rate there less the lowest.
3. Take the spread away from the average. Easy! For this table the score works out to 2.7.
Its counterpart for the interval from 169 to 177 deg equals 2.6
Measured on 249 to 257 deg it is 2.3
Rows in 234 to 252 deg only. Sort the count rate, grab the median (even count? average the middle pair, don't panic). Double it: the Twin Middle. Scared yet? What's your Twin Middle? 4.6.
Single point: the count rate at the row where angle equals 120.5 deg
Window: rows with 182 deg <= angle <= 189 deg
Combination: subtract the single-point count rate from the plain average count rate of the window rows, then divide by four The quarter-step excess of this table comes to -0.11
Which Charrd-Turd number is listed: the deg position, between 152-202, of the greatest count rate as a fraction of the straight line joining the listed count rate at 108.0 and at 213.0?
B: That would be 153.0 deg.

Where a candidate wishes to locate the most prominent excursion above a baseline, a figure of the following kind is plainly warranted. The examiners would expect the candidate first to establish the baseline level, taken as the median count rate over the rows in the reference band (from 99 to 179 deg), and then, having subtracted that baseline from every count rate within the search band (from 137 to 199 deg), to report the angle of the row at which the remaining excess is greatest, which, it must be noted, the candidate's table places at 150.5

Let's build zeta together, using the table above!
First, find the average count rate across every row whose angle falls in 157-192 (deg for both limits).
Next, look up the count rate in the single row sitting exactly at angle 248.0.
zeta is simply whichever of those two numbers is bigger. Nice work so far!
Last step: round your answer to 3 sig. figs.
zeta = 2.64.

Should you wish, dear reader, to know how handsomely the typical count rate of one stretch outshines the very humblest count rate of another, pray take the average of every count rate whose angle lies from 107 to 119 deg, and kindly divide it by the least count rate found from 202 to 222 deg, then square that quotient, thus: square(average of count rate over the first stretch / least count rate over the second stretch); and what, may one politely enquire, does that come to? 2.12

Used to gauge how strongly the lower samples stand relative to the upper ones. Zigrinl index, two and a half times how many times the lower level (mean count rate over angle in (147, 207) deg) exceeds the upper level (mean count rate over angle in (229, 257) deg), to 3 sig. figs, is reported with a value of 2.86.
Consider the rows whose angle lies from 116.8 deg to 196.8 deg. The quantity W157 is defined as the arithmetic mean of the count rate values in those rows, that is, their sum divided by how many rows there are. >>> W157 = 2.78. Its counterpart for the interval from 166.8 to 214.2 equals 2.39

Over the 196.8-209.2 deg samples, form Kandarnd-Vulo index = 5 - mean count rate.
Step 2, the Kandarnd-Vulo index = 2.91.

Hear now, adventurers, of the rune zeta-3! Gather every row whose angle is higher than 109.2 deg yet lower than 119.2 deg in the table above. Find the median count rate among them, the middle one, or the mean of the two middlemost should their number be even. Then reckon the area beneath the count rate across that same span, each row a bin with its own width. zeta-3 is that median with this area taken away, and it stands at -23.8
